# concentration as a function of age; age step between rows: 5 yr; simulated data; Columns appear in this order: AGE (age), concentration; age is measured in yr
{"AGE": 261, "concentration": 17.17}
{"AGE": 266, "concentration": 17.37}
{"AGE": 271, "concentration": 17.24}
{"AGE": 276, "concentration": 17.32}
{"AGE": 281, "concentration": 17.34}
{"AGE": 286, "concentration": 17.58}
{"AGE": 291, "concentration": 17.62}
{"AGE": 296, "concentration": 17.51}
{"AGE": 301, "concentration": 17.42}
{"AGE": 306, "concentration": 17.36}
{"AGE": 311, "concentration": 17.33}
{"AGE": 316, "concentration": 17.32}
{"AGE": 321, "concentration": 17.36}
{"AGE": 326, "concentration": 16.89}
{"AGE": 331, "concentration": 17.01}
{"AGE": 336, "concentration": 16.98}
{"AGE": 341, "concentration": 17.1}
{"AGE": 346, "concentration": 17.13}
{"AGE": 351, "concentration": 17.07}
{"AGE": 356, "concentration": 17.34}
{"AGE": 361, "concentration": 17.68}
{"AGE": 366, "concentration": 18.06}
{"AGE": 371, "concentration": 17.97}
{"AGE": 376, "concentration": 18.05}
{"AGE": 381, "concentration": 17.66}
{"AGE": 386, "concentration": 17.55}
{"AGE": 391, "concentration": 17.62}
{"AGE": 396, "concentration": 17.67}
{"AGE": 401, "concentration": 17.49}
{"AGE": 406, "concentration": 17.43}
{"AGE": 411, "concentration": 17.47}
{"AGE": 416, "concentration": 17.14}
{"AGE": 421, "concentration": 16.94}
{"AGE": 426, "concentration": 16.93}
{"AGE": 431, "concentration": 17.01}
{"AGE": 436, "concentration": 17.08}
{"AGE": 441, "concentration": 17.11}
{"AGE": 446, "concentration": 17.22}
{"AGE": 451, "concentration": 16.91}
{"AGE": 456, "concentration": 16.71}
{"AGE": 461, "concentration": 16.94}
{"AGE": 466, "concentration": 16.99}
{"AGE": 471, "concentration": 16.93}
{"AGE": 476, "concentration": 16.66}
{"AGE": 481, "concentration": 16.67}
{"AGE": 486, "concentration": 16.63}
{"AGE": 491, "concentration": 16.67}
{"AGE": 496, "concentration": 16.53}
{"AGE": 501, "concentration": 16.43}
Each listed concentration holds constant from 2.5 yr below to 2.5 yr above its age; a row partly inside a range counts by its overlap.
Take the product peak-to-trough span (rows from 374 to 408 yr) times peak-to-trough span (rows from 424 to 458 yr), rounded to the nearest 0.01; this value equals 0.32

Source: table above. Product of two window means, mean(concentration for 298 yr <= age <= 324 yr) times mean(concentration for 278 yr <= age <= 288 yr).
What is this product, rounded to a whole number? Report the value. 303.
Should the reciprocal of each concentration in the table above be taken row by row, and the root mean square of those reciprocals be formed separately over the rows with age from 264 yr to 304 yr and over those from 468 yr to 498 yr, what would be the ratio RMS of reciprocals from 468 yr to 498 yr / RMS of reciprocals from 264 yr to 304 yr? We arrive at 1.04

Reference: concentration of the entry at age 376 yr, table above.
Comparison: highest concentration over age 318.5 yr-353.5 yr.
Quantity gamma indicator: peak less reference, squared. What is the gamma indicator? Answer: 0.48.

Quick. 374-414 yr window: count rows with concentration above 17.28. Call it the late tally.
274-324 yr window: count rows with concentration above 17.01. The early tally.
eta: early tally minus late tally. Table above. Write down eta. 2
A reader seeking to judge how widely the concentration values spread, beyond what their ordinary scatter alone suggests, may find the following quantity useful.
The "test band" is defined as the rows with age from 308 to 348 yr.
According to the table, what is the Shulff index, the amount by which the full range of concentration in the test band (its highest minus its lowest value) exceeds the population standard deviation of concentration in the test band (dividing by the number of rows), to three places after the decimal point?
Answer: 0.303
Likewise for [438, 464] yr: 0.335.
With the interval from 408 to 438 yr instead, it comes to 0.357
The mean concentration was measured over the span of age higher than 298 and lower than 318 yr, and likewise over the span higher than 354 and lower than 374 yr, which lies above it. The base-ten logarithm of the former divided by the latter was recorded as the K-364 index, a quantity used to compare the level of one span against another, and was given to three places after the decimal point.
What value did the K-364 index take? -0.010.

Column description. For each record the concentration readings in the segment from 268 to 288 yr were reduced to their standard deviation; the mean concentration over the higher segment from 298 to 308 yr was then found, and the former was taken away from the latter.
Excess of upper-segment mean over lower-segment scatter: 17.3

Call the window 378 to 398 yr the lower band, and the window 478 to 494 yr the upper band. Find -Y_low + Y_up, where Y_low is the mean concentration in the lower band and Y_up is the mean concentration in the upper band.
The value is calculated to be -1.0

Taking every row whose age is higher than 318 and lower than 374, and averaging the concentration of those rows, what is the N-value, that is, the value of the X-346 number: 17.3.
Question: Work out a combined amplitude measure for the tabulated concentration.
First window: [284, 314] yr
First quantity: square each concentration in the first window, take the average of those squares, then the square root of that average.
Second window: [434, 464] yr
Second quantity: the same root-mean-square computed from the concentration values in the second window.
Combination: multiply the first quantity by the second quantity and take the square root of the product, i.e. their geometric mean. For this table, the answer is 17.2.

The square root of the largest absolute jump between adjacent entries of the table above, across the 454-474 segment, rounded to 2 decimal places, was 0.48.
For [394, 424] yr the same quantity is 0.57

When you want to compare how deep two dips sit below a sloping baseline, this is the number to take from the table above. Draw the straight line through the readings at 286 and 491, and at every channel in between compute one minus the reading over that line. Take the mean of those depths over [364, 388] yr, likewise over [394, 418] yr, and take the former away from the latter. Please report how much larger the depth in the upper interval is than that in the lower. 0.016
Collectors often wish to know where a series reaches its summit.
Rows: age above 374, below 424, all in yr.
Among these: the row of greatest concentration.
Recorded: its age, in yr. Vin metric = 376 yr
